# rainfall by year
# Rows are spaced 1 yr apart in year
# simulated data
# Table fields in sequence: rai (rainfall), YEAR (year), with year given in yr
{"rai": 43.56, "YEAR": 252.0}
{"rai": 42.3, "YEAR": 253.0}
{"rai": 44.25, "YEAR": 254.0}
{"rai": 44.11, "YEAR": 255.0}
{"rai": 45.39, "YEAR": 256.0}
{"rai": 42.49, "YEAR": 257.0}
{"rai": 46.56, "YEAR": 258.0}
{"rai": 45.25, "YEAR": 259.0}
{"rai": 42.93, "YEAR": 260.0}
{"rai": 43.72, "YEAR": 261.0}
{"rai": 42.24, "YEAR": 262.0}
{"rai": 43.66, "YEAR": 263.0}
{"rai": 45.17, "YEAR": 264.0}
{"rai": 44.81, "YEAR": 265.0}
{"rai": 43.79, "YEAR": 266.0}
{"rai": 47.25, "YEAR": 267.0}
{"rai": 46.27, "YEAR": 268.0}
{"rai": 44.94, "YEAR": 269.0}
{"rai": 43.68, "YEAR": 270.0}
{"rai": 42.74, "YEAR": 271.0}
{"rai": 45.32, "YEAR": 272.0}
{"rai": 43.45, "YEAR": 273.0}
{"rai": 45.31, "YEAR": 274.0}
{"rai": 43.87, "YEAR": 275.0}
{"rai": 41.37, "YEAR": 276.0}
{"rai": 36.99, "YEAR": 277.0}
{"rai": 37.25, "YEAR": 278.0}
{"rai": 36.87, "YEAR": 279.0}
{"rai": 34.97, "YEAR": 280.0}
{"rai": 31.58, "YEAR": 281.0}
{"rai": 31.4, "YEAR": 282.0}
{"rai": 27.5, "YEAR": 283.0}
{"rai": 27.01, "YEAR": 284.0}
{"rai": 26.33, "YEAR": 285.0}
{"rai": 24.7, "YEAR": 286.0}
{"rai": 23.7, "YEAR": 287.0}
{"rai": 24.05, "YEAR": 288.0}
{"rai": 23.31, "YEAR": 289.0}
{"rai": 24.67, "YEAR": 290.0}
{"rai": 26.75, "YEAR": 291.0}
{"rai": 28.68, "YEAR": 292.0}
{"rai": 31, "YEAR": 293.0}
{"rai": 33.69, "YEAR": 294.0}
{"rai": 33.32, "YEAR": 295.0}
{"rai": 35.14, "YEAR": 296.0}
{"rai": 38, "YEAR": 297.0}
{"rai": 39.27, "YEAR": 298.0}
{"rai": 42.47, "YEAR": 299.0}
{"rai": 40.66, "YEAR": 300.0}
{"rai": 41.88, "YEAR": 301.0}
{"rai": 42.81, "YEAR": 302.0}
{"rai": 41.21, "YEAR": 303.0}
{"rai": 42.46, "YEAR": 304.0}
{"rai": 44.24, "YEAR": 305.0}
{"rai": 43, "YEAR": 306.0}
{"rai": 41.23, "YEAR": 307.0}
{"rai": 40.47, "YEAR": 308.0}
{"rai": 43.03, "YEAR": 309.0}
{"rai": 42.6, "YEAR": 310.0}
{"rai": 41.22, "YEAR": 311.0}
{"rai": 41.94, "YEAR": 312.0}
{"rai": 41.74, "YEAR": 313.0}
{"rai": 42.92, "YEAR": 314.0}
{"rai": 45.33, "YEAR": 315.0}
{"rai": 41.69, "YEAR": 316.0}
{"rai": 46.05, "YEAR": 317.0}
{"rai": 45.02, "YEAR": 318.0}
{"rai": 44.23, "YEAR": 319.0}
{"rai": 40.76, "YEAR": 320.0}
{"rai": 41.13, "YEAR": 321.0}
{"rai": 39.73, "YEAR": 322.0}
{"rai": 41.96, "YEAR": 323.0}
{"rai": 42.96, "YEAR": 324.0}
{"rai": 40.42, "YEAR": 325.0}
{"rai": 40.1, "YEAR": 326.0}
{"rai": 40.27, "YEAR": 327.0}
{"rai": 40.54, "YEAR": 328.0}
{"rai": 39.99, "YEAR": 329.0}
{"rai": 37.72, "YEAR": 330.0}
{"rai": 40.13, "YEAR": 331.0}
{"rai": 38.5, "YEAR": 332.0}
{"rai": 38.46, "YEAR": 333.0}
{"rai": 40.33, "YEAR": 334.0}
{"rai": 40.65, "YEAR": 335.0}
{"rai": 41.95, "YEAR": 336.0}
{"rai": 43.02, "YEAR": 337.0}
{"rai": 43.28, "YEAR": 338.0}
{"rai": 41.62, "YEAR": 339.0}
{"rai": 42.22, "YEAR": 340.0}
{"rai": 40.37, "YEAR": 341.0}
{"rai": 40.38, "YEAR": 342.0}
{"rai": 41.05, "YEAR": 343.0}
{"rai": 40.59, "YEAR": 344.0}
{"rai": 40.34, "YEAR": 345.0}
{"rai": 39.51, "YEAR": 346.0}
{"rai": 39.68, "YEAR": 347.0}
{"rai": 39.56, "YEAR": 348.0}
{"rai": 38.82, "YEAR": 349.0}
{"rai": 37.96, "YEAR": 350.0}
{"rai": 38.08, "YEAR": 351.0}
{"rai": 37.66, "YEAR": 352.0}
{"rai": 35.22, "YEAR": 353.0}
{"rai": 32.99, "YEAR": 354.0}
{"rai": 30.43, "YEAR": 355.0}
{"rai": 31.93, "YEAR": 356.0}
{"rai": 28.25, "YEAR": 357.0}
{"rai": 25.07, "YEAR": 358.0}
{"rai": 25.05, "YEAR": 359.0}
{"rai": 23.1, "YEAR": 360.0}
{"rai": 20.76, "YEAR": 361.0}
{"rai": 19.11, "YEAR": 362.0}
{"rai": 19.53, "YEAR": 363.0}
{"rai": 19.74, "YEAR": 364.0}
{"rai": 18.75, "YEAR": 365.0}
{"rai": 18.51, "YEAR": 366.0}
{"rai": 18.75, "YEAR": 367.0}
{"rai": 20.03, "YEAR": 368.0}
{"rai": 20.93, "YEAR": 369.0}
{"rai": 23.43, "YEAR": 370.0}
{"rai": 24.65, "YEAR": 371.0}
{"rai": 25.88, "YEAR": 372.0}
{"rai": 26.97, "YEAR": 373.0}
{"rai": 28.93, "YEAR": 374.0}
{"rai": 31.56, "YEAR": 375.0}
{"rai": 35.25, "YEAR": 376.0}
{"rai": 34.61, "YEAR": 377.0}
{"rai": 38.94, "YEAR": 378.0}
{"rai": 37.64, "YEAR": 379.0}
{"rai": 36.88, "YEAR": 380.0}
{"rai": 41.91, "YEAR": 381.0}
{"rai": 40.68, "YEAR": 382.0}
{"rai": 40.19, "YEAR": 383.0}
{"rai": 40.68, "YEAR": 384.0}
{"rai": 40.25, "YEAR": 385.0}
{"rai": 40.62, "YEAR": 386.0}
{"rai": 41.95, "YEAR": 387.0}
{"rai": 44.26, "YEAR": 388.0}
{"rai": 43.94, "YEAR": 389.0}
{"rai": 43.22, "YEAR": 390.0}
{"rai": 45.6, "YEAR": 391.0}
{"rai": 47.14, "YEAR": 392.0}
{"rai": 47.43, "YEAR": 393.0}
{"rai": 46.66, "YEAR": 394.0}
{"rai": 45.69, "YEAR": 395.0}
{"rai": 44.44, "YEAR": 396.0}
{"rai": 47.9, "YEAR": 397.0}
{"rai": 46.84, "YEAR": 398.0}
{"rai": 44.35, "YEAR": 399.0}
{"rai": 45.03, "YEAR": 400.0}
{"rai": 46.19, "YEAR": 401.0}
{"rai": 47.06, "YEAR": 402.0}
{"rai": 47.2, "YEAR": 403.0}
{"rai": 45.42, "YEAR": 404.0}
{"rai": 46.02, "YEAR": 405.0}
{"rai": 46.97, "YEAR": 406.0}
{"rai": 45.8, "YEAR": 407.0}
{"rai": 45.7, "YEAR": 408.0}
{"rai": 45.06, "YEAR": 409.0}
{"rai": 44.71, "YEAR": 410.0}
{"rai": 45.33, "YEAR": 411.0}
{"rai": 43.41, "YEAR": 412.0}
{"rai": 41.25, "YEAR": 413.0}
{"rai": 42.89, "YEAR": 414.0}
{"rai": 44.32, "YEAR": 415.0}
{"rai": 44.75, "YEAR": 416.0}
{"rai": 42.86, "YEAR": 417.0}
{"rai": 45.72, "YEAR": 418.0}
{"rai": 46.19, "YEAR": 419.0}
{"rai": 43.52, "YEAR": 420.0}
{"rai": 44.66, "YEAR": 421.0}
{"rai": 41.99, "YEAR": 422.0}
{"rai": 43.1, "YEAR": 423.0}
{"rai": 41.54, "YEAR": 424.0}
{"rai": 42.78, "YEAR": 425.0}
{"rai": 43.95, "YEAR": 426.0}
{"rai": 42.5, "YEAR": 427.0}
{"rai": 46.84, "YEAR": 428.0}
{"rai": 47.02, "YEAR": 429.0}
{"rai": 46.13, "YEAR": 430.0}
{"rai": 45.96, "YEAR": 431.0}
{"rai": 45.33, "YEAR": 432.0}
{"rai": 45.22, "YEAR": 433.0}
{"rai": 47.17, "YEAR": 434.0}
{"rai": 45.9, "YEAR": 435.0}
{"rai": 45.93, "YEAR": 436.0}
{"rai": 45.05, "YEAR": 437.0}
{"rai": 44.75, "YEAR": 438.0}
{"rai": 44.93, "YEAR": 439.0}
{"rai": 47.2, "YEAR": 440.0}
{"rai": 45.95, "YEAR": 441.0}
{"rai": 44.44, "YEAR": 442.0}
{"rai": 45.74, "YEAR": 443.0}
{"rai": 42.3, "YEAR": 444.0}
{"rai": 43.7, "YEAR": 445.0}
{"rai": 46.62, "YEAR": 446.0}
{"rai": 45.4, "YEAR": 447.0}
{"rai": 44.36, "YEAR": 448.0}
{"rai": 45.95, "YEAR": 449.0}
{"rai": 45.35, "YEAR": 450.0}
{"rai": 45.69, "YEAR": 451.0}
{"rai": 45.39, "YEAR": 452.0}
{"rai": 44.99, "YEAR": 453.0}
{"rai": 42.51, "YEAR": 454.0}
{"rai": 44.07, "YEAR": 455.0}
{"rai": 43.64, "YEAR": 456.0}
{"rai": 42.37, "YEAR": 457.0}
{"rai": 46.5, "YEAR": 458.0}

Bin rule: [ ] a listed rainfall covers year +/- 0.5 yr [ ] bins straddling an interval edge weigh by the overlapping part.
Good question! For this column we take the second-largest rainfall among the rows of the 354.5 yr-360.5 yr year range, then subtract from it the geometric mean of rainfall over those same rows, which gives 3.3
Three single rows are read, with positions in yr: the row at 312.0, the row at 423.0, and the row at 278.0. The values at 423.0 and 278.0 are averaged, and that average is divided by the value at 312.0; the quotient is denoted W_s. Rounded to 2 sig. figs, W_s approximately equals 0.96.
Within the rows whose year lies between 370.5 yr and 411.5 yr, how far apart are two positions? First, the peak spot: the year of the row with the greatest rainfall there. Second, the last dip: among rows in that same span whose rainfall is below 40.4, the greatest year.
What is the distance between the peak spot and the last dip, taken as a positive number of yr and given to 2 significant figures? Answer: 12 yr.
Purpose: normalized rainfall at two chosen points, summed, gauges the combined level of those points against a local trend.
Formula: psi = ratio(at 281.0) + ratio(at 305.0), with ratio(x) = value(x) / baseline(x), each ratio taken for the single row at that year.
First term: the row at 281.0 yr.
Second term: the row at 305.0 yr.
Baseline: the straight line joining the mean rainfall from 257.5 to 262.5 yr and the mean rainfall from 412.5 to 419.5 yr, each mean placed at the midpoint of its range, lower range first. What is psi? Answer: 1.72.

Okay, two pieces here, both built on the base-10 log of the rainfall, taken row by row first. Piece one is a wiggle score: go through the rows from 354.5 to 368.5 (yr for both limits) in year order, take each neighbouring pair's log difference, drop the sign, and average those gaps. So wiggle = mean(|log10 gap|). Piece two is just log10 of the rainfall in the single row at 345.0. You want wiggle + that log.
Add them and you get 1.63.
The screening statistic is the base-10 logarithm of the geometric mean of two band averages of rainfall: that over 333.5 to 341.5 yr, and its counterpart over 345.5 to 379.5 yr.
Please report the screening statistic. 1.54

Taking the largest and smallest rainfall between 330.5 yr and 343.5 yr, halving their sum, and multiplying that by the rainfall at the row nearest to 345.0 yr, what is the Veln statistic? 1649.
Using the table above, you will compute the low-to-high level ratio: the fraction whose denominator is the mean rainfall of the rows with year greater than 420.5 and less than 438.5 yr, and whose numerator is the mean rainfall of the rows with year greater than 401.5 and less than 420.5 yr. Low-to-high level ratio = 1.00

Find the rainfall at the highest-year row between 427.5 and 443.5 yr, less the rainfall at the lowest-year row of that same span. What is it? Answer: -1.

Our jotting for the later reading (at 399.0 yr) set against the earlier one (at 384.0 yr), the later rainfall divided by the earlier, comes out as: 1.09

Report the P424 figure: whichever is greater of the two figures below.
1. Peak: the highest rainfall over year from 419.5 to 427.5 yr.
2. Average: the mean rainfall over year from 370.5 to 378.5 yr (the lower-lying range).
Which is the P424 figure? 44.7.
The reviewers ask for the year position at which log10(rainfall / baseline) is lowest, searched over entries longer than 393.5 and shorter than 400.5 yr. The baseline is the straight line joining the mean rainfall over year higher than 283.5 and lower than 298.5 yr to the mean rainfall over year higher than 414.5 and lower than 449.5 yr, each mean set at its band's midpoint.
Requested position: 399.0 yr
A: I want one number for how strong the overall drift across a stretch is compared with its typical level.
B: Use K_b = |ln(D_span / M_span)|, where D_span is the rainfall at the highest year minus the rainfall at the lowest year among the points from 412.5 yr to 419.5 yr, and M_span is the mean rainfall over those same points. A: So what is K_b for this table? 2.2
